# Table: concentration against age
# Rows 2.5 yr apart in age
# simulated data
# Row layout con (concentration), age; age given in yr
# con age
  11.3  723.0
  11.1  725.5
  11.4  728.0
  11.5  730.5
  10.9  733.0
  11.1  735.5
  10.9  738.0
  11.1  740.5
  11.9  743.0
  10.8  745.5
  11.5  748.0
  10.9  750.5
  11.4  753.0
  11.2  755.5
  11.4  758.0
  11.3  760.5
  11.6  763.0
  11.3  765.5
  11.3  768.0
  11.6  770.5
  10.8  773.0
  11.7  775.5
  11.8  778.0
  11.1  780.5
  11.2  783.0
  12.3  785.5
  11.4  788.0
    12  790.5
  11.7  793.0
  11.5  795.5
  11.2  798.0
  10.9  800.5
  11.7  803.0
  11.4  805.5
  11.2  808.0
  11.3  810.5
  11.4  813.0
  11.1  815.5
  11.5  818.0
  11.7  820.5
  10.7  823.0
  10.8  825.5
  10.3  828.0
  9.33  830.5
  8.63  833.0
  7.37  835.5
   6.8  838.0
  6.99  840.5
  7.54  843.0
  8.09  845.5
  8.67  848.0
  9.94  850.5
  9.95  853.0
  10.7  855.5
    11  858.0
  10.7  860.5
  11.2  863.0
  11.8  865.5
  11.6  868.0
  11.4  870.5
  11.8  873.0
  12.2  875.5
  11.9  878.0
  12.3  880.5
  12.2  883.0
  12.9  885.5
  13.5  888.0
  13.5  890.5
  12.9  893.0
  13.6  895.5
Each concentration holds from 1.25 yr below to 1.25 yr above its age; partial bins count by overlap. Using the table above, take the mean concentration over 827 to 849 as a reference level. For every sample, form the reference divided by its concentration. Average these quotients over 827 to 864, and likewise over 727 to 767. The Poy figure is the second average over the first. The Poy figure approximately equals 0.79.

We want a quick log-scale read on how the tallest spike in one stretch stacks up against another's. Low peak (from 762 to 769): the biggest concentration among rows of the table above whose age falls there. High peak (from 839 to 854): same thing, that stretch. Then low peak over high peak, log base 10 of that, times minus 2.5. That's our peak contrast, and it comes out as -0.17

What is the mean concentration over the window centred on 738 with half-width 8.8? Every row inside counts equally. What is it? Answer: 11.2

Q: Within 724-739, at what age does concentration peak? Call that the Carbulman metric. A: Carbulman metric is 730.5 yr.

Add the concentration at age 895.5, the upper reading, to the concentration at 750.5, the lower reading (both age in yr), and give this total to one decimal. 24.5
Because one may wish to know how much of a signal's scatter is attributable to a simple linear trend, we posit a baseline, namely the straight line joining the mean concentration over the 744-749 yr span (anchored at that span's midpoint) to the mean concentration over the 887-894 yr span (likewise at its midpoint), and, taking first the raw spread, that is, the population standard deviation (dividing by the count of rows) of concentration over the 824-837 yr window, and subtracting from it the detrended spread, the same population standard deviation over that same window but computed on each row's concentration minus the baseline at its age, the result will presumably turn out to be -0.05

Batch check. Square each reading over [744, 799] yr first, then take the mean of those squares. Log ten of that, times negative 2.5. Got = -5.29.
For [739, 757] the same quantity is -5.26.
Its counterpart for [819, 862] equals -4.89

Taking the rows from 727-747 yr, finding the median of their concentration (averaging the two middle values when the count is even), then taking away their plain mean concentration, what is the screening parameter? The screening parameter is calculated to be -0.10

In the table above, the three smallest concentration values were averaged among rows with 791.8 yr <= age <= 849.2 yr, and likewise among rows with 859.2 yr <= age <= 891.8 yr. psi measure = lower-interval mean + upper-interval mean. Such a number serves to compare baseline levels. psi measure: 18.2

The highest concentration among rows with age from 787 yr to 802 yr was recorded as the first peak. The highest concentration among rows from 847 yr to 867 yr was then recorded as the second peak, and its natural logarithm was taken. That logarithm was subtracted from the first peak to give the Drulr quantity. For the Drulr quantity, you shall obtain 9.53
